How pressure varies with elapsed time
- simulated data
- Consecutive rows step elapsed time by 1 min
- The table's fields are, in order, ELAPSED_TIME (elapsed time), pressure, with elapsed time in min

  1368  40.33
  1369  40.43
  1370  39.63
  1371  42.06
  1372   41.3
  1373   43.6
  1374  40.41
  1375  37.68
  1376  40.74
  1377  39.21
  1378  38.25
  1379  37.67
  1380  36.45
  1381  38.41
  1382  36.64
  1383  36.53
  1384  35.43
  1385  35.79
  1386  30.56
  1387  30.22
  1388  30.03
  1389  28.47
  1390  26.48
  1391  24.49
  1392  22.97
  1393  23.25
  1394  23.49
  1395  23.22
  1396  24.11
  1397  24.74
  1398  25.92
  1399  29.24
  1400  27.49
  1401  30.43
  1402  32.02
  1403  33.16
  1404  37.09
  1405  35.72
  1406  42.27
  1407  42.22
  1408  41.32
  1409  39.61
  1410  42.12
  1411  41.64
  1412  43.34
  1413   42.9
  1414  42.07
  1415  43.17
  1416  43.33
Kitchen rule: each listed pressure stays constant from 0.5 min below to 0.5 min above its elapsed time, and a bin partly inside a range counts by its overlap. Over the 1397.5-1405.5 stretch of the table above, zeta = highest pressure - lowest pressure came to 11.2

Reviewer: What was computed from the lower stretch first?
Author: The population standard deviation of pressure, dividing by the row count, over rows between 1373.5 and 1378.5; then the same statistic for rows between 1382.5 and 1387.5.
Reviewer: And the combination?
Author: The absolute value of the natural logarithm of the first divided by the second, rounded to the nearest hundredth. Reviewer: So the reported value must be 0.83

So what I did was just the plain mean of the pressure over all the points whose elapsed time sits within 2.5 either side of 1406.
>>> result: 40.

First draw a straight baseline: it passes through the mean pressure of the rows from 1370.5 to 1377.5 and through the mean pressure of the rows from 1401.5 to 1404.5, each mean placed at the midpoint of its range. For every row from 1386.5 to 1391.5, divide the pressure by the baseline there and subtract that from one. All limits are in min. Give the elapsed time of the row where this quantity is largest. 1391 min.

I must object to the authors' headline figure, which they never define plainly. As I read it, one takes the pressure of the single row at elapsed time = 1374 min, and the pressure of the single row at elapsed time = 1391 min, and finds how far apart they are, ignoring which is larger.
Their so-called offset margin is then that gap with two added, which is 18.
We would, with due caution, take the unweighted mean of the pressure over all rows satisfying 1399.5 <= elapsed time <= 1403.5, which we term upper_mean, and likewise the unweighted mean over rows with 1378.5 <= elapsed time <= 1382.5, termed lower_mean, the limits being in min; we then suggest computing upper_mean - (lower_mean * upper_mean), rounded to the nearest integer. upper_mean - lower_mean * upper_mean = -1117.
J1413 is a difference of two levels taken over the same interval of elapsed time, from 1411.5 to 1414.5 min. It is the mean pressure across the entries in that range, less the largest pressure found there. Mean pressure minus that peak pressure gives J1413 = -0.6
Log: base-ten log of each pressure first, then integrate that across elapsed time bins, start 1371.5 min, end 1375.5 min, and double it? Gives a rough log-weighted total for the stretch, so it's 12.9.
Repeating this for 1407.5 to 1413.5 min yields 19.5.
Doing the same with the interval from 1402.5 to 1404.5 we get 6.2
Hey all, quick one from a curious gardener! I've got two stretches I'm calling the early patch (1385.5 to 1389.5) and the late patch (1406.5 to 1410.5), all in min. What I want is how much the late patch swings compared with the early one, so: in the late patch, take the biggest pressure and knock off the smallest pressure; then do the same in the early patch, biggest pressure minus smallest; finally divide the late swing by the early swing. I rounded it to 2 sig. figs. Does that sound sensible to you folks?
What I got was 1.2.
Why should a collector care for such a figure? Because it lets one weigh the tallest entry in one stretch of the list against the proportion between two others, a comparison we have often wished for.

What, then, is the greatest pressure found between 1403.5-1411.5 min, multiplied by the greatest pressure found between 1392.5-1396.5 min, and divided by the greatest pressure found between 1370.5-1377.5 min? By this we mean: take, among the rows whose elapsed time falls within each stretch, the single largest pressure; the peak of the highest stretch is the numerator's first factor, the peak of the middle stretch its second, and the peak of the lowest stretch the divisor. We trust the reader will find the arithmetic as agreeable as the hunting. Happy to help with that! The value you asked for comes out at 23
